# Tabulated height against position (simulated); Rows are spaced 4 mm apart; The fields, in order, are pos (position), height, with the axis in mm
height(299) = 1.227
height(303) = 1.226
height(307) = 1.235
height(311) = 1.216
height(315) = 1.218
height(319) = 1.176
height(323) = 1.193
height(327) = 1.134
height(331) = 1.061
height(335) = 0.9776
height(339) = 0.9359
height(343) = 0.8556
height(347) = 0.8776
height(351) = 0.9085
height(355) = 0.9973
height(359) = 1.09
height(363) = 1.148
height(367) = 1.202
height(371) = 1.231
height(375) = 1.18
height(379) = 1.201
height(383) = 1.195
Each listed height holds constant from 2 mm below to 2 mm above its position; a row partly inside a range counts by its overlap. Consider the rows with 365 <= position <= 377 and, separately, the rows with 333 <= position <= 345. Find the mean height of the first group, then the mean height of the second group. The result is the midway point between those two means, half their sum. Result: 1.06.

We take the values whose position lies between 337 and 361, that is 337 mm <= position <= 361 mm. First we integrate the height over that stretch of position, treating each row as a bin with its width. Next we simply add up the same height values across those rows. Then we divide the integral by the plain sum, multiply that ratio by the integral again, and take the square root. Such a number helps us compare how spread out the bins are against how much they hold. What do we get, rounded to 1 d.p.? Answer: 9.5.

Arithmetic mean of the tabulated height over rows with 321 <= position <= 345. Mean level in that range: 1.03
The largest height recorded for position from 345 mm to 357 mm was 0.9973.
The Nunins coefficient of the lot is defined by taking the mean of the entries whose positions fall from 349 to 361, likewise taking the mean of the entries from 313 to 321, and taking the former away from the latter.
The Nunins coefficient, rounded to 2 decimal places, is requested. 0.20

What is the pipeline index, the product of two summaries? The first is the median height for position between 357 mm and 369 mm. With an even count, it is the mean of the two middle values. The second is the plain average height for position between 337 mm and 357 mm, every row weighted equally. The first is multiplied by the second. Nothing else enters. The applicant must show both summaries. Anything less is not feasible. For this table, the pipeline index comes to 1.05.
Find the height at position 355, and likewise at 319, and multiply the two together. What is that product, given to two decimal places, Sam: 1.17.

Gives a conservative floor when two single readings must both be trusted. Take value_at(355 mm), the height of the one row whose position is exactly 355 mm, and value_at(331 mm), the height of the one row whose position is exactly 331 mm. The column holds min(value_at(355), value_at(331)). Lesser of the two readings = 1.00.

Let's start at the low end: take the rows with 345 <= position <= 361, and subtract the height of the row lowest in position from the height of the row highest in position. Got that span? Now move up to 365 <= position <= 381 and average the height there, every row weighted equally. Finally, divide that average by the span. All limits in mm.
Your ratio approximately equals 6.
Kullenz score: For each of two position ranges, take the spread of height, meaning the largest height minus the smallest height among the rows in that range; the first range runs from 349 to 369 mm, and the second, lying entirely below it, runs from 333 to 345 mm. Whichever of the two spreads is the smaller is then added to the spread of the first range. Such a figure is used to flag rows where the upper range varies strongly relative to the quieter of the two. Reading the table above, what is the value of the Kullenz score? 0.42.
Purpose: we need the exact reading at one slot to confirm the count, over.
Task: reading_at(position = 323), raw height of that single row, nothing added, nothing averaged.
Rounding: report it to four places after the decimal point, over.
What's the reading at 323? 1.1930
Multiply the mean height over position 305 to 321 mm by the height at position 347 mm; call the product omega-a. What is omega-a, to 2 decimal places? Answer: 1.06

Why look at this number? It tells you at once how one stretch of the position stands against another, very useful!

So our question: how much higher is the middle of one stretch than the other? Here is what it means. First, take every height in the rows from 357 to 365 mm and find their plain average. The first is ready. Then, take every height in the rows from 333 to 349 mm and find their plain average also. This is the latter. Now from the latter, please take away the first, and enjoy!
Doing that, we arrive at -0.21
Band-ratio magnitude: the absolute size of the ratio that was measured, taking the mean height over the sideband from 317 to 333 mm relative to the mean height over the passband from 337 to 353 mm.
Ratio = 1.3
